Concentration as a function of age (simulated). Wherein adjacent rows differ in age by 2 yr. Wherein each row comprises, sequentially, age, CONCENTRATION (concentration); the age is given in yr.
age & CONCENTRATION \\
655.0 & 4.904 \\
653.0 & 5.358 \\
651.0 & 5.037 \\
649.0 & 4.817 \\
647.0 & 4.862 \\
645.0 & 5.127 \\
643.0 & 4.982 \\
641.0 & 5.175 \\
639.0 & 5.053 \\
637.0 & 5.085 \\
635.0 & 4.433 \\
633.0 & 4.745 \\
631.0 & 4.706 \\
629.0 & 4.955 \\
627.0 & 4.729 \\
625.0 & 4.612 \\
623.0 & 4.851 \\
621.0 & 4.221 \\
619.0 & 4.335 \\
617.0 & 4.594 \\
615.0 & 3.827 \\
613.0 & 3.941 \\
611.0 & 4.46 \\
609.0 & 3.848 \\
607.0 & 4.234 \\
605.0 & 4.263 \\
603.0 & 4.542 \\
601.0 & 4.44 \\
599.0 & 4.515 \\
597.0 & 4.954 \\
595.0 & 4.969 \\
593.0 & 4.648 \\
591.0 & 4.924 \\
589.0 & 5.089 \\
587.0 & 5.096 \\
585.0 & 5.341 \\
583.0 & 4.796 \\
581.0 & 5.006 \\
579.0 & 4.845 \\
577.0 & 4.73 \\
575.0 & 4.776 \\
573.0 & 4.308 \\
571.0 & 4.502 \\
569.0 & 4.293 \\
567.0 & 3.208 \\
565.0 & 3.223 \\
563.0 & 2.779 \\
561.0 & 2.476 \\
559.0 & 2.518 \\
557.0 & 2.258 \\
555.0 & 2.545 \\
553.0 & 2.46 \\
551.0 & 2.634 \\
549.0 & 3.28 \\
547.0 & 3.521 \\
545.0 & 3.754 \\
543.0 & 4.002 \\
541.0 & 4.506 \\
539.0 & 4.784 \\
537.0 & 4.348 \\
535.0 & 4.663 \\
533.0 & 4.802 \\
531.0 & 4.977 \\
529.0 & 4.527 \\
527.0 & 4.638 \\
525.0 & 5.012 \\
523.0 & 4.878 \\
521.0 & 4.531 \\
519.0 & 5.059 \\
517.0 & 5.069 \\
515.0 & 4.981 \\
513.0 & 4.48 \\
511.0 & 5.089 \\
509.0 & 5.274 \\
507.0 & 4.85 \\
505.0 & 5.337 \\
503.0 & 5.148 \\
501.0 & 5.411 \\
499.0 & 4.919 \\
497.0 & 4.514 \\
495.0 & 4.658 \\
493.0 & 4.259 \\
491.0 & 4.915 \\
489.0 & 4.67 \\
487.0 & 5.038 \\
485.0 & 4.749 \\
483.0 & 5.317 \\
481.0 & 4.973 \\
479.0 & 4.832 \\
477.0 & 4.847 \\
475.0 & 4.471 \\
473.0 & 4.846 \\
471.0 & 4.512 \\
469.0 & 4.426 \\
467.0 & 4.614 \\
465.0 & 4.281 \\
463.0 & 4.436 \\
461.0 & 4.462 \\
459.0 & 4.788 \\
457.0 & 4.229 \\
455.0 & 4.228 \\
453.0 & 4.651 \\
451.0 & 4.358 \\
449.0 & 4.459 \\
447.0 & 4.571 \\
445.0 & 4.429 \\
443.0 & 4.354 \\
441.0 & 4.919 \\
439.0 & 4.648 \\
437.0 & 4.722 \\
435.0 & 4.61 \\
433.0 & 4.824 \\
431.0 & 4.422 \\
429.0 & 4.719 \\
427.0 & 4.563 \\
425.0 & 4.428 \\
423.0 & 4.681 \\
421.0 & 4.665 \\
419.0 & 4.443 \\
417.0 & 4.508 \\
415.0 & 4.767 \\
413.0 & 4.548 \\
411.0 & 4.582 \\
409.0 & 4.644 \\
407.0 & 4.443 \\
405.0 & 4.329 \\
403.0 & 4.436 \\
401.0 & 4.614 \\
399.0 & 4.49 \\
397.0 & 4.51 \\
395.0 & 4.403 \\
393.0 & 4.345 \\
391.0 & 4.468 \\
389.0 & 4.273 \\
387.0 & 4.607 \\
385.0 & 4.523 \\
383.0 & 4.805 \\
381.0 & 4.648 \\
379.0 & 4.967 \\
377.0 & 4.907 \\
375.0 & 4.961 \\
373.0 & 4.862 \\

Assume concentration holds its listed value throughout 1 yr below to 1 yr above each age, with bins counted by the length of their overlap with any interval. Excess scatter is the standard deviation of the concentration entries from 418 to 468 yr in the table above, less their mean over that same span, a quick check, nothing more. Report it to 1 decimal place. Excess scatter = -4.4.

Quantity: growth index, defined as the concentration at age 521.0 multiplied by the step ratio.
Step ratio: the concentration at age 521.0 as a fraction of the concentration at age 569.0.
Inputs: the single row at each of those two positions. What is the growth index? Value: 4.8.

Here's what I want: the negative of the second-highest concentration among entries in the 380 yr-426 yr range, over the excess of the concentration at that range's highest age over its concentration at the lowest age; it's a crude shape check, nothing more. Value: 22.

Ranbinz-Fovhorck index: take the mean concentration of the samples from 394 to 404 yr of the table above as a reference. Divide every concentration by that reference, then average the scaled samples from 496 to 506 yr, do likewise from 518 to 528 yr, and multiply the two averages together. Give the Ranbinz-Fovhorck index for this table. 1.21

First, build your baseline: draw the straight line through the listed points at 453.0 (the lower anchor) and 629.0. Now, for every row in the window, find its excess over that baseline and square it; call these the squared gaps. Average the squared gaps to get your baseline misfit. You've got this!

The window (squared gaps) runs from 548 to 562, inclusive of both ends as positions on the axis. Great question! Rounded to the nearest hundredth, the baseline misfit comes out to 5.07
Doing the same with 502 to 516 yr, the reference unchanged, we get 0.15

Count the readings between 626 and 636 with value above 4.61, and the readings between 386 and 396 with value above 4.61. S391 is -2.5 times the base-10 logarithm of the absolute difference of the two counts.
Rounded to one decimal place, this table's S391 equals -1.5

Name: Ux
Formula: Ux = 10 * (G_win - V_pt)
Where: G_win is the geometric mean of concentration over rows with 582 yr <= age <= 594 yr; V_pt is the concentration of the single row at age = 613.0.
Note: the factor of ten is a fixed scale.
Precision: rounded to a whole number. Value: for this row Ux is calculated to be 10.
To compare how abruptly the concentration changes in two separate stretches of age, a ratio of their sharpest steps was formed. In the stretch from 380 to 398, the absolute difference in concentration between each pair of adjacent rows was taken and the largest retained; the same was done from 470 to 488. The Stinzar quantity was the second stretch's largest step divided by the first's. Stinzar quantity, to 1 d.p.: 1.7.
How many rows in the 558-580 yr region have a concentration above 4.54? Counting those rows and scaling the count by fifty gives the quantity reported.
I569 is 150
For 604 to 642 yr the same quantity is 500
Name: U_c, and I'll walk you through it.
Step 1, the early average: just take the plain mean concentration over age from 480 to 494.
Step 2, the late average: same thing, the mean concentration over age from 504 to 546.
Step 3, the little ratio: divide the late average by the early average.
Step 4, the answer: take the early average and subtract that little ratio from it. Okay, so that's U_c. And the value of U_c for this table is 3.87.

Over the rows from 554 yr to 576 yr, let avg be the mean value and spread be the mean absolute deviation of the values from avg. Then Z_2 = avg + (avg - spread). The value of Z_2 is 5.9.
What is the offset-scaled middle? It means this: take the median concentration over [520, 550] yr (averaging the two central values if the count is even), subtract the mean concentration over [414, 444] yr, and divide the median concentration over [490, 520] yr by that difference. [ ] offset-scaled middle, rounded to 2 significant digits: -57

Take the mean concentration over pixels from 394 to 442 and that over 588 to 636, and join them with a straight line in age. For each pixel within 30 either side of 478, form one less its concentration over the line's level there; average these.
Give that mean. -0.03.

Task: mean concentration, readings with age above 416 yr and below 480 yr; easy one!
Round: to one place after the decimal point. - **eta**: 4.6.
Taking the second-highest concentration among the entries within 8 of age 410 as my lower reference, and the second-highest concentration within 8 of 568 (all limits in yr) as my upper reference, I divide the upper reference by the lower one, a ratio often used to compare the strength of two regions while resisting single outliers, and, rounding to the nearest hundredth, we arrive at 0.97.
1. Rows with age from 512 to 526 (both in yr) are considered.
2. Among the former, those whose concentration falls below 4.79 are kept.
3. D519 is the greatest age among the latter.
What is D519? 521.0 yr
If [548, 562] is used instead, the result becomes 561.0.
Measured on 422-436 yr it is 435.0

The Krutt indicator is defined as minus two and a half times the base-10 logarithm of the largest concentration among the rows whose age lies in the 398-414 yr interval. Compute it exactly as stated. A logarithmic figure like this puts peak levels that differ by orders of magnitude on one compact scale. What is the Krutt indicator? -1.67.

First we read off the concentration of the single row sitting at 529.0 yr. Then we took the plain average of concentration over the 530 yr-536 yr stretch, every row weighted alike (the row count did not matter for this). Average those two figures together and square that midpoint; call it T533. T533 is 21.8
